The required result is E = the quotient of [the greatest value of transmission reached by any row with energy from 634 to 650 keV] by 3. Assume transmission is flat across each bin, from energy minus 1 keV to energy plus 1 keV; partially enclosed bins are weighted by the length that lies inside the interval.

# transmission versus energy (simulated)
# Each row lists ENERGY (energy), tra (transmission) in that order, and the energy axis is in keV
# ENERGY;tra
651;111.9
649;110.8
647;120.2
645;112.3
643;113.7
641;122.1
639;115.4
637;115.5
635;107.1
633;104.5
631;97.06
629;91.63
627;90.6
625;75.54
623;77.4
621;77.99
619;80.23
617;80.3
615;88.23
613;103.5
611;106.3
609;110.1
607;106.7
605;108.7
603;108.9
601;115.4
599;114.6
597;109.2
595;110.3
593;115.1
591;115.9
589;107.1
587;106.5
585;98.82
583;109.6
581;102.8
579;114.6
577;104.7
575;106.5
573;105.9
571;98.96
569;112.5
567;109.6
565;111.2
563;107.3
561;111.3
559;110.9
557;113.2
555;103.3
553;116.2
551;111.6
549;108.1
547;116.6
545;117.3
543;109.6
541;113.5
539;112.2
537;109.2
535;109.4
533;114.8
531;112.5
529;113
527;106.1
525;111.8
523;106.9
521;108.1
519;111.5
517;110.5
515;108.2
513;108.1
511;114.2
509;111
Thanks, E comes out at 40.7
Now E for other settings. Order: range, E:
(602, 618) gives 36.7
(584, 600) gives 38.6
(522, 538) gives 38.3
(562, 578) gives 37.5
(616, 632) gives 32.4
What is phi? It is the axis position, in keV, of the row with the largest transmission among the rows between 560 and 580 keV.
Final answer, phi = 579 keV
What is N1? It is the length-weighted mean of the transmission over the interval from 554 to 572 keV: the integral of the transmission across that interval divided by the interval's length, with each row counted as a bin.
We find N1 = 108.7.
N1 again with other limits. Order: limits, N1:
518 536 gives 110.5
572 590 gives 106.3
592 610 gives 111.0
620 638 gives 93.0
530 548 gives 112.8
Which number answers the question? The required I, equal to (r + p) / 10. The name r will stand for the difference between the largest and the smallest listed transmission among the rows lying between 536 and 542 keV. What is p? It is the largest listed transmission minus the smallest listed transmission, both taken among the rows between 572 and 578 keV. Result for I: 0.61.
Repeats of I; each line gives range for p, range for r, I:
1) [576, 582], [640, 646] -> 2.16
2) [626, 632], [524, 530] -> 1.34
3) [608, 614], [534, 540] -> 0.96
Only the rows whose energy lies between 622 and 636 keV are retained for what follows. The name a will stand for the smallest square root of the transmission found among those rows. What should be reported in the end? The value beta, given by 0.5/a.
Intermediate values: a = 8.7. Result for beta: 0.0575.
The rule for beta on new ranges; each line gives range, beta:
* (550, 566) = 0.0492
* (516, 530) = 0.0485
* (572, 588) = 0.0503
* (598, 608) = 0.0484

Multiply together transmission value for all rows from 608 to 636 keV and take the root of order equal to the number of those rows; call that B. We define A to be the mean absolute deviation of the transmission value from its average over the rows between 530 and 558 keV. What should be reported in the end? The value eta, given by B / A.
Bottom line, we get 31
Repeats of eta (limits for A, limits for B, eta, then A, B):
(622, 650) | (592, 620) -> 8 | 12.4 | 103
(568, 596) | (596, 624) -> 22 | 4.5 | 98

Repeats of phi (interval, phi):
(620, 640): 637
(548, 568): 553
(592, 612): 601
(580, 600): 591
